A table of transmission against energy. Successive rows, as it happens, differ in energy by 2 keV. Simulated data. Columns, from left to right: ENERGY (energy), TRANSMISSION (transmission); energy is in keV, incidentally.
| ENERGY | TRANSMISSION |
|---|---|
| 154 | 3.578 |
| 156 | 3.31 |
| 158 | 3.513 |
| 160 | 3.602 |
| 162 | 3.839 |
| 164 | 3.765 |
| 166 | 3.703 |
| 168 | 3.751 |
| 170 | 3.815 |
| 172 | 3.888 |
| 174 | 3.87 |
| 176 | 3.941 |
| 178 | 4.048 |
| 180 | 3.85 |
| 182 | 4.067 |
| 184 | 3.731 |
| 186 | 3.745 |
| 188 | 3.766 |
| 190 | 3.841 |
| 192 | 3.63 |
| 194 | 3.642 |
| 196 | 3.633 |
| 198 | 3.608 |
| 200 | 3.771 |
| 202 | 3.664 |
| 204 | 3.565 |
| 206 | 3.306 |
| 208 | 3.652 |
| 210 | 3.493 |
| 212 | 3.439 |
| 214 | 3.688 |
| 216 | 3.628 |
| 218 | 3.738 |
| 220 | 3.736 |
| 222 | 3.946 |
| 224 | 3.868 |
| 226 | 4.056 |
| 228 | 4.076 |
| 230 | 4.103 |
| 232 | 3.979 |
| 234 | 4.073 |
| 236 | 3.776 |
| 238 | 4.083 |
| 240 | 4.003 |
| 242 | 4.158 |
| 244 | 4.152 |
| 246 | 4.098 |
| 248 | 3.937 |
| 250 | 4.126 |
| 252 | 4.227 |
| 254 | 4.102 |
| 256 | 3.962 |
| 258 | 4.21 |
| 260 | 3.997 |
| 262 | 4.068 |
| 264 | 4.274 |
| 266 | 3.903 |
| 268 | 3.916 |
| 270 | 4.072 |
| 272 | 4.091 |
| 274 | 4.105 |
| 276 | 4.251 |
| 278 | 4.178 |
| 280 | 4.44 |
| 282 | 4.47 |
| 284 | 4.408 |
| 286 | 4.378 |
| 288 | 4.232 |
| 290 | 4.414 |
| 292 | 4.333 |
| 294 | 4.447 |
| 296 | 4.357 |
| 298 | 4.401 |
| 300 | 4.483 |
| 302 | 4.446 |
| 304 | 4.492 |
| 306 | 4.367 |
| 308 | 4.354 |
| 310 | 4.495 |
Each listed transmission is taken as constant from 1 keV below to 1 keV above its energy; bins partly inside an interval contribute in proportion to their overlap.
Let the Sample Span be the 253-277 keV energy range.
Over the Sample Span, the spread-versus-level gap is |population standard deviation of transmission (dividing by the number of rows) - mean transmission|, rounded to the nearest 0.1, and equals 4.0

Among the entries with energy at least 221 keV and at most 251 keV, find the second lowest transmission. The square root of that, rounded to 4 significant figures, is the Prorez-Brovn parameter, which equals 1.967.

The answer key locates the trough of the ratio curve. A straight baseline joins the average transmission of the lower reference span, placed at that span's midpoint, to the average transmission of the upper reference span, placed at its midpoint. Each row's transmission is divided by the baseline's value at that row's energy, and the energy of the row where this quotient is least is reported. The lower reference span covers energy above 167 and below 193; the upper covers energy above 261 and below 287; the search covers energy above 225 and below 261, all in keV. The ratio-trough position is 236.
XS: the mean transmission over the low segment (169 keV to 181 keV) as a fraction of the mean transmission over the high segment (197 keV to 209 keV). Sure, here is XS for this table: 1.09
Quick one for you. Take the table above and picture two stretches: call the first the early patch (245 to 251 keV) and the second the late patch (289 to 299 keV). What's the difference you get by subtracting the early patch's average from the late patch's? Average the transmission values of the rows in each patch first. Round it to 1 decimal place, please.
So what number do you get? 0.3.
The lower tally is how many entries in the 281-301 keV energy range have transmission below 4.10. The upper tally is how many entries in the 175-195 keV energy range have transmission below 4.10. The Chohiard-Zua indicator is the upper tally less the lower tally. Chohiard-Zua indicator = 10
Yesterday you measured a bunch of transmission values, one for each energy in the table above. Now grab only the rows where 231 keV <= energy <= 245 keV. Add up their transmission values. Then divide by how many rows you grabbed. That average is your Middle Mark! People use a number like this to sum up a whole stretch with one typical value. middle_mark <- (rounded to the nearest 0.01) 4.03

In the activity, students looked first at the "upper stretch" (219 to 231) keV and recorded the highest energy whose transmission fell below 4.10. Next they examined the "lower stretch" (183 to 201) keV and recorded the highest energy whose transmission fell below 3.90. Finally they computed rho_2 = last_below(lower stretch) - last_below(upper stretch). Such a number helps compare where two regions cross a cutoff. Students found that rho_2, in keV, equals -28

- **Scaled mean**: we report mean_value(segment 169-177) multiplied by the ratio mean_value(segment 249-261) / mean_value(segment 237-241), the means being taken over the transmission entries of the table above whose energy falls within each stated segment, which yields 3.9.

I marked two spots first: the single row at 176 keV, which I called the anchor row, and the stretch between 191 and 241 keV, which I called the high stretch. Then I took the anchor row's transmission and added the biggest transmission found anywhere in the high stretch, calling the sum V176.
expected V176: 8.04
